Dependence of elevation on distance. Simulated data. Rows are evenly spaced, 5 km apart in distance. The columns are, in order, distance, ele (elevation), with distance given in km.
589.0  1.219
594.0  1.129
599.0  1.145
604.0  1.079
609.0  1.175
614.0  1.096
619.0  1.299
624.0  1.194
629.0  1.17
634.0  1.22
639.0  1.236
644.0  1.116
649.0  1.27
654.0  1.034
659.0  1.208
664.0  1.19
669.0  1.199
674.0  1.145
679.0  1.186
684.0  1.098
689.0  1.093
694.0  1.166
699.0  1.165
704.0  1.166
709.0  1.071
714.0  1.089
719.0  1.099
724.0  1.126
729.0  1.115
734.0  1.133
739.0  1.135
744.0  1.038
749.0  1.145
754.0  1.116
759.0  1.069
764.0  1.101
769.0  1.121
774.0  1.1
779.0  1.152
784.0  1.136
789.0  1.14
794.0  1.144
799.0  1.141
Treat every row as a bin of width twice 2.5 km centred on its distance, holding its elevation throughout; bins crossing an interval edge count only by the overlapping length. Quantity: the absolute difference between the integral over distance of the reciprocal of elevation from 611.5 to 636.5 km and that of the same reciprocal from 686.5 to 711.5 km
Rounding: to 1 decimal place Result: 1.1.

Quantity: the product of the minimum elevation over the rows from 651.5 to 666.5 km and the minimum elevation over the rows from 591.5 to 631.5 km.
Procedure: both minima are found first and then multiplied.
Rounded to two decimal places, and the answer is 1.12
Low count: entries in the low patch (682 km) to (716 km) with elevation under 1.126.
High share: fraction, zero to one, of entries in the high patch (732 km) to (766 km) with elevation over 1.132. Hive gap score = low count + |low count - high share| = 7.6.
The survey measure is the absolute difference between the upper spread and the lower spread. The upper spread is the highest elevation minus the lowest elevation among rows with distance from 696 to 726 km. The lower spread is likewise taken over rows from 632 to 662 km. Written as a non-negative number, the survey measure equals 0.14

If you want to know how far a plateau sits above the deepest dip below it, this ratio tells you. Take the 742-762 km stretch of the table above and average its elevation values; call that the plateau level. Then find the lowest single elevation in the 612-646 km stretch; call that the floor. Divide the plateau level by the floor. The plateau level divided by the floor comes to 1.00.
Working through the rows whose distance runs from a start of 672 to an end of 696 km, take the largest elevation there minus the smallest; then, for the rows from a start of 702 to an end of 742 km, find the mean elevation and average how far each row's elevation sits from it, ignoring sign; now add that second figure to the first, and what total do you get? 0.116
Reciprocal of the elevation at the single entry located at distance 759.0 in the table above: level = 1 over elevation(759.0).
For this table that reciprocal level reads 0.94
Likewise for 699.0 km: 0.86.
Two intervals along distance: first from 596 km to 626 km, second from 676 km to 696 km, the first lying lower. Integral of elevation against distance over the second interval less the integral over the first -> -12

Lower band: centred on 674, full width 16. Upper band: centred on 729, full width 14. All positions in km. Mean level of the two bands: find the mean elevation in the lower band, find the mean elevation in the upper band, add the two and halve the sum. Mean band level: 1.15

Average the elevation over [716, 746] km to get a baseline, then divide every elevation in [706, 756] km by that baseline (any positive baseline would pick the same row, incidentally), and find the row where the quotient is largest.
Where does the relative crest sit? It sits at 749.0 km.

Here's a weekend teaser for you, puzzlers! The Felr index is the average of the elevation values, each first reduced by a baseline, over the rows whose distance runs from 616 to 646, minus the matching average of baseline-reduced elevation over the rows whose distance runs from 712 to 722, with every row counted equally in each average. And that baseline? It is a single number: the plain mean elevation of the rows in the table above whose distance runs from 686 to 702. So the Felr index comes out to 0.11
